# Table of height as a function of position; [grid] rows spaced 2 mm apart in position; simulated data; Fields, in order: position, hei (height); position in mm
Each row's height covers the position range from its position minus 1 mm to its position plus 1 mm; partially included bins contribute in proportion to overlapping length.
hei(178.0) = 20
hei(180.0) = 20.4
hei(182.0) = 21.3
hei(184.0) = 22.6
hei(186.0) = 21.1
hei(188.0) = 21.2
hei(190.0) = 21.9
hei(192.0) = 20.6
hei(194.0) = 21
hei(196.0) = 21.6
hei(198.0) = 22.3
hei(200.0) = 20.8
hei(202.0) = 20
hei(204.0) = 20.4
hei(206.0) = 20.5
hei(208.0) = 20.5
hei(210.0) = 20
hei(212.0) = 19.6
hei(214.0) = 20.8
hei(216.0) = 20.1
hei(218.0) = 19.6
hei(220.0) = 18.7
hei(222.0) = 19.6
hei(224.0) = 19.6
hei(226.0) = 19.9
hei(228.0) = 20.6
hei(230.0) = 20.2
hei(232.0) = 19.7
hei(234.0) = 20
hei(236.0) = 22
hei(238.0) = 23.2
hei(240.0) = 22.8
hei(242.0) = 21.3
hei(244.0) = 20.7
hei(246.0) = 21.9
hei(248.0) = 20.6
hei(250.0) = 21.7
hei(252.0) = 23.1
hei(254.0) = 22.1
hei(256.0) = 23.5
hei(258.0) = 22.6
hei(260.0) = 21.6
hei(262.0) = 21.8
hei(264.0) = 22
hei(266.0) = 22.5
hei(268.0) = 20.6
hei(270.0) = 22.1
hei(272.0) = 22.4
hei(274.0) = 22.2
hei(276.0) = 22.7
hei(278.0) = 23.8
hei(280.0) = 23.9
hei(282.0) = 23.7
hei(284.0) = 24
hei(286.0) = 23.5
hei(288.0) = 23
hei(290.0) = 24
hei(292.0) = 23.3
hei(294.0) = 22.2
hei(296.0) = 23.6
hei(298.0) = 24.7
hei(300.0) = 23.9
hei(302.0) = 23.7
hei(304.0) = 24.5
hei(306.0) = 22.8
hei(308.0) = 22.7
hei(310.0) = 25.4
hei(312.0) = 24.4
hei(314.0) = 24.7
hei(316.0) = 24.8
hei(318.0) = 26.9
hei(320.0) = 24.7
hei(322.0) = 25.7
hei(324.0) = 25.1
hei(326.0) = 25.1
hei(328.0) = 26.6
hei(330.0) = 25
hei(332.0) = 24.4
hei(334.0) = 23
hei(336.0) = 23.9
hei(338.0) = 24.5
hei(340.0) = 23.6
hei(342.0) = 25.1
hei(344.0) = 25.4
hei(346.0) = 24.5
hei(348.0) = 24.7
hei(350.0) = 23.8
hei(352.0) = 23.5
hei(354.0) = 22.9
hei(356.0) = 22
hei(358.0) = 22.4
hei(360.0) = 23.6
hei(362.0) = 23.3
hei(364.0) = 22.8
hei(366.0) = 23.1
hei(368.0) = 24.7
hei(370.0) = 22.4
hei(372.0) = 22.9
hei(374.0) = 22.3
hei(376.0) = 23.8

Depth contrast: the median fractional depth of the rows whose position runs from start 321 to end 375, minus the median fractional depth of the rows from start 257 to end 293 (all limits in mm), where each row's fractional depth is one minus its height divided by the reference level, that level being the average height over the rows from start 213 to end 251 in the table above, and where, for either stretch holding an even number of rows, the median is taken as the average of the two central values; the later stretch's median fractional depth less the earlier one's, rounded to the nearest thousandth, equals -0.056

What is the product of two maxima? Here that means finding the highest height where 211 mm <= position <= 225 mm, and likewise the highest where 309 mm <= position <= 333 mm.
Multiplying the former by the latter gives 560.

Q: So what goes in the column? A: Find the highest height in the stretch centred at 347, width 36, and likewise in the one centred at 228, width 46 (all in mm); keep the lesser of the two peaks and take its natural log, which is 3.14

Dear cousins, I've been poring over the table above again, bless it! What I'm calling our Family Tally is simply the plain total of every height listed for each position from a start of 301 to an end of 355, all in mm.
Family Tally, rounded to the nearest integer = 661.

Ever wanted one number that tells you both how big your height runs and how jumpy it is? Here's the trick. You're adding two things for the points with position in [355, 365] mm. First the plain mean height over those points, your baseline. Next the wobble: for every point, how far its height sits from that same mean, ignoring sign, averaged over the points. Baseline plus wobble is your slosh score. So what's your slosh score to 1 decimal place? 23.3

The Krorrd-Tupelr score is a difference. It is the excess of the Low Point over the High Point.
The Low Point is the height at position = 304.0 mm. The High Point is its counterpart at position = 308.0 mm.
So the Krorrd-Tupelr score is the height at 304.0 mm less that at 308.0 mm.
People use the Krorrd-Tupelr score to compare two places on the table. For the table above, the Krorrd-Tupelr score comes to 2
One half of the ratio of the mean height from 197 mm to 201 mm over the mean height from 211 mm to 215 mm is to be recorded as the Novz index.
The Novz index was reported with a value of 0.533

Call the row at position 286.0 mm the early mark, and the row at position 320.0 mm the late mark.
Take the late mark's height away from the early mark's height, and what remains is -1.2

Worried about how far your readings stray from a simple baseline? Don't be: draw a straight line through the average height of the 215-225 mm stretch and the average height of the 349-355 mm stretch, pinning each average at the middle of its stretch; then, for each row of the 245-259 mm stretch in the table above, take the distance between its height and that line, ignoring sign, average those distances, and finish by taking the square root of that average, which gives 1.3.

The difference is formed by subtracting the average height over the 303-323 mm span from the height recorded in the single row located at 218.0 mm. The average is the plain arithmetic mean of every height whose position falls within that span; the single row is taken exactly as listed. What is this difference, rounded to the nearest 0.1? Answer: -5.1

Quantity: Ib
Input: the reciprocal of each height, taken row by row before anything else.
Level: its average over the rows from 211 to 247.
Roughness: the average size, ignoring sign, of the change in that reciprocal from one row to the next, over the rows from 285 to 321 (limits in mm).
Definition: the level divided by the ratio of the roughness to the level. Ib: 1.33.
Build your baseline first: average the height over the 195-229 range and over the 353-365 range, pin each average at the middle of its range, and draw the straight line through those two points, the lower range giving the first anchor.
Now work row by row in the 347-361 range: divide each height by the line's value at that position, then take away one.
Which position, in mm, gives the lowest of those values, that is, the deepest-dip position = 356.0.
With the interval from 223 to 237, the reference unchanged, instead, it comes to 232.0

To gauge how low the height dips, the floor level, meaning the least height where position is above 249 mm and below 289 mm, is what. 20.6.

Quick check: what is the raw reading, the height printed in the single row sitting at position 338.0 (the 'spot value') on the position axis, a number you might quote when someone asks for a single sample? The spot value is 24.5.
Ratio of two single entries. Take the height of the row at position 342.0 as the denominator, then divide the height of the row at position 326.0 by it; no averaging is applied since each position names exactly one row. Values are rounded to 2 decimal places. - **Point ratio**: 1.00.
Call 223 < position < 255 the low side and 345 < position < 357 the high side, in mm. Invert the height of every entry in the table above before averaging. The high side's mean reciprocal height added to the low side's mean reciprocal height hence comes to 0.0898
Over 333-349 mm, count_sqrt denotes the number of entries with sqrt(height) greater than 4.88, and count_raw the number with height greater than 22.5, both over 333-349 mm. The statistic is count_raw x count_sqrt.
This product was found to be 48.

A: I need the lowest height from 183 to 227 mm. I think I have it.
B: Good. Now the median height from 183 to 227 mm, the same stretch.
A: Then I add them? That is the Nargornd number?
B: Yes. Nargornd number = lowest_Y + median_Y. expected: 39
